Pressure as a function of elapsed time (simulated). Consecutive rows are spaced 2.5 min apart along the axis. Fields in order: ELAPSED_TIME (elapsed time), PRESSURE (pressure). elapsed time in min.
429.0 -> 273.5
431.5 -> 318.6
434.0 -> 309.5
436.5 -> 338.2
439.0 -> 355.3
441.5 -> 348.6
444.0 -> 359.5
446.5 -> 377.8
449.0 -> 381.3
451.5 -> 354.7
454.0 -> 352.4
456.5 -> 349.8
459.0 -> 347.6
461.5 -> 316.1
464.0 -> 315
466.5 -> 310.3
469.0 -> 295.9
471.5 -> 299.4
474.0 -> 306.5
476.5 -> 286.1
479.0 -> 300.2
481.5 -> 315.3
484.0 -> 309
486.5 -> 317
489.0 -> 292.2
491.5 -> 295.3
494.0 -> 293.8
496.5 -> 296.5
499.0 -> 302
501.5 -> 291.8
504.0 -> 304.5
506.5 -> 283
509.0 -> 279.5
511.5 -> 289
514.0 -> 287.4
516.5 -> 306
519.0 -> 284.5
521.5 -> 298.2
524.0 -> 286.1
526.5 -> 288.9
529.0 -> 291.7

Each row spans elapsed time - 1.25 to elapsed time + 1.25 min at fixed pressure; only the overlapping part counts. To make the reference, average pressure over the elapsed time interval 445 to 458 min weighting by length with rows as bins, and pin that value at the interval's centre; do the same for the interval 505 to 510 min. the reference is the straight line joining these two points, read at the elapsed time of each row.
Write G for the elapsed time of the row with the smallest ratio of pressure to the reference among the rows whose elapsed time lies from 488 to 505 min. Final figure 489.0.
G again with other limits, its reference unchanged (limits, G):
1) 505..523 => 506.5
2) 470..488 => 476.5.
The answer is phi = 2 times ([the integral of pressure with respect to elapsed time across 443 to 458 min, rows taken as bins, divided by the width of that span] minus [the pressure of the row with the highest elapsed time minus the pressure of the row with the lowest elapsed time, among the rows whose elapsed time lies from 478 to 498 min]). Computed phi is 732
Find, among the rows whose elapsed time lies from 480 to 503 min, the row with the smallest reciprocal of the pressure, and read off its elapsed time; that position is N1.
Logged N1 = 486.5 min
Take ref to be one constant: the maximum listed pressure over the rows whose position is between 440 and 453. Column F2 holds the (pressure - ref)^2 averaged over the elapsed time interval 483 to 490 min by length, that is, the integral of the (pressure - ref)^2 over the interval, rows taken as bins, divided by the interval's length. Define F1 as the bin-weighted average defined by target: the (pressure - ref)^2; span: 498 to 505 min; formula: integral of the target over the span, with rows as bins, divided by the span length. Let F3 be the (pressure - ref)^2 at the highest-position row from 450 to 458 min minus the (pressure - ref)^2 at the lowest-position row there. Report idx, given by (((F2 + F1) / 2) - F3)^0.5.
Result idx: 77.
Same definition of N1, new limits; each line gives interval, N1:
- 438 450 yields 449.0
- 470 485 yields 481.5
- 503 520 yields 516.5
